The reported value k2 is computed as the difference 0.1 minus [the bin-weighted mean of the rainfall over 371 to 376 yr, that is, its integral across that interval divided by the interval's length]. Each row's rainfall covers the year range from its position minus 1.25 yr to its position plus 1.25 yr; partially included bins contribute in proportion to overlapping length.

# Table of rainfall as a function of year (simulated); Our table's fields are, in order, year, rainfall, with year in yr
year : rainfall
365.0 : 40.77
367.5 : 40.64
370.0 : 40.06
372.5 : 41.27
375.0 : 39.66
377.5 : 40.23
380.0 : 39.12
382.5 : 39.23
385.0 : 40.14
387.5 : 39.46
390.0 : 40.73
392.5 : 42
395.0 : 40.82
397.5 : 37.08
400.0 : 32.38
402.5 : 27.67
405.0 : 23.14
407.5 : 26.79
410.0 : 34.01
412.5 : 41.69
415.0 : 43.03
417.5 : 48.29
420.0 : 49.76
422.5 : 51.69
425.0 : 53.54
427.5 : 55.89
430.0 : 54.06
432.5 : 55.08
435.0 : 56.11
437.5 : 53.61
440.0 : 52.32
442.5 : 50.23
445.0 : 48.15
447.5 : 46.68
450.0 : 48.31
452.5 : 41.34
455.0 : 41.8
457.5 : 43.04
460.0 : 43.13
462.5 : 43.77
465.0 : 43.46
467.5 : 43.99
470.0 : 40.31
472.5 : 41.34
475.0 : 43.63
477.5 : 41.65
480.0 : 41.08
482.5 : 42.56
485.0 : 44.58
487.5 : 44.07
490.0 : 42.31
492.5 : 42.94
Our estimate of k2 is -40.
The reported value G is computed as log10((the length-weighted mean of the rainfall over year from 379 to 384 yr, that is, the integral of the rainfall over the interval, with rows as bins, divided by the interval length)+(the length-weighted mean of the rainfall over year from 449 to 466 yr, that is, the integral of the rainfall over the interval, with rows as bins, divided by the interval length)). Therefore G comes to 1.92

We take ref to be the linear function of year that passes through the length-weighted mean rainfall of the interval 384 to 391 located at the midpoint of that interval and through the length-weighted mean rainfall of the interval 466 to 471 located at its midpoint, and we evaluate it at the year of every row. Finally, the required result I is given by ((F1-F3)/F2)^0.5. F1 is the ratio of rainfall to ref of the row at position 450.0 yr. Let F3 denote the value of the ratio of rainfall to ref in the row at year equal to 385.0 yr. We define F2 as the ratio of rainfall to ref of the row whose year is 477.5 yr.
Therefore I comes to 0.39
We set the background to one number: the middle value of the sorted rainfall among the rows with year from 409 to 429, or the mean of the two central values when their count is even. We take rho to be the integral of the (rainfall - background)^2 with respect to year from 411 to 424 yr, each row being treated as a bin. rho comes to 306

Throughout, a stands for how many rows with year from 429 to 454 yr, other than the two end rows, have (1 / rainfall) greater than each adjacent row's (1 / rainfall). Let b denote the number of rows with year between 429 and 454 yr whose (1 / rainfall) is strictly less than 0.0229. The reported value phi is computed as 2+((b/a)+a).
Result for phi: 12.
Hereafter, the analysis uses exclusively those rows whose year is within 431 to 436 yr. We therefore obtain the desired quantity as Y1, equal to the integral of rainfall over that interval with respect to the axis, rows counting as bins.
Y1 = 277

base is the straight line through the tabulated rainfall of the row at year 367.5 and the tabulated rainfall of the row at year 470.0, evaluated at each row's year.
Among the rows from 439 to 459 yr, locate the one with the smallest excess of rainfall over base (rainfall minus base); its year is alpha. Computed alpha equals 452.5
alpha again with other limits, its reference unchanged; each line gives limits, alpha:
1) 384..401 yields 400.0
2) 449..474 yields 470.0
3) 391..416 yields 405.0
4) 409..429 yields 410.0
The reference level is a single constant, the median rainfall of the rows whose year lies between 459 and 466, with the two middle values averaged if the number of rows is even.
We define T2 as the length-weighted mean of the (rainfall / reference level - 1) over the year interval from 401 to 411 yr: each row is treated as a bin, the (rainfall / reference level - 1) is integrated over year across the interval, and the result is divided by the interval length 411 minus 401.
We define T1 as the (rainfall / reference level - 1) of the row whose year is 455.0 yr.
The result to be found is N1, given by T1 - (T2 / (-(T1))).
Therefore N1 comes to 9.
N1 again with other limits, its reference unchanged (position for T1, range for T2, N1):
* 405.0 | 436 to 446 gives -1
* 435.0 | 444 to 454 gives 0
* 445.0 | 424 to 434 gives 3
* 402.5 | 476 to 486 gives 0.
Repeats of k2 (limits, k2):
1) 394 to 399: -38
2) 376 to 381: -40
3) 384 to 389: -40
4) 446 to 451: -47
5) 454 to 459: -42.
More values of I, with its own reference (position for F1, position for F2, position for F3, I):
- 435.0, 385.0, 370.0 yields 0.59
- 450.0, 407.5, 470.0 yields 0.56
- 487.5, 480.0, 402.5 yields 0.60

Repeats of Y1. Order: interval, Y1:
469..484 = 627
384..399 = 599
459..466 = 304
